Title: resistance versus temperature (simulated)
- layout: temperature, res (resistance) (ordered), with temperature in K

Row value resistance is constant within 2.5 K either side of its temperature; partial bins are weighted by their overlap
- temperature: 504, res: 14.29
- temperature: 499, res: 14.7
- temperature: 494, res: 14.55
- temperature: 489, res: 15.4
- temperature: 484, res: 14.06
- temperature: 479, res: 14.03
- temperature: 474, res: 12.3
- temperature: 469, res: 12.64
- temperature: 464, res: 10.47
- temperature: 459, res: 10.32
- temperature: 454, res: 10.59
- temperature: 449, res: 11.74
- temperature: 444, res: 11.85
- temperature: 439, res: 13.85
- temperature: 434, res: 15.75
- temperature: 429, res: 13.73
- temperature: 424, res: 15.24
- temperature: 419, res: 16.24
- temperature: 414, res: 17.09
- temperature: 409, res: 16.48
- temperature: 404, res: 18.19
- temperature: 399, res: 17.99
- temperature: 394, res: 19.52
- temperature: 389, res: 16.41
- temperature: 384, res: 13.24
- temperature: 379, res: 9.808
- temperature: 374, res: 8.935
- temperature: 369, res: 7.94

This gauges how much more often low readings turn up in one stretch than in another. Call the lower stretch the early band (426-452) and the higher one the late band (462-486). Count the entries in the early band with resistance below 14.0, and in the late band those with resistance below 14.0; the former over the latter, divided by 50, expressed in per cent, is 2.7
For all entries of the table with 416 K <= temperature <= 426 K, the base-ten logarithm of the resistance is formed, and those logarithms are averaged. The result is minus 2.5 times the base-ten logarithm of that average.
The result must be -0.20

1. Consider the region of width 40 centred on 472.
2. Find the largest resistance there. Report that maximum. 15.4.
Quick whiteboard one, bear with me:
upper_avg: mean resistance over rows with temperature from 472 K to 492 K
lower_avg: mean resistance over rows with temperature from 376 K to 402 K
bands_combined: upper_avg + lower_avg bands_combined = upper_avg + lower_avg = 29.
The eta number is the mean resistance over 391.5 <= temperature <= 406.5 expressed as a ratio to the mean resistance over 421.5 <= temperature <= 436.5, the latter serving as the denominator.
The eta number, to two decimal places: 1.25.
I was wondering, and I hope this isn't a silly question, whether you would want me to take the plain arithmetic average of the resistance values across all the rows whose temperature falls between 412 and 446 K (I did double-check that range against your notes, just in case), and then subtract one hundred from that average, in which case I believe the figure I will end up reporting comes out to -85.2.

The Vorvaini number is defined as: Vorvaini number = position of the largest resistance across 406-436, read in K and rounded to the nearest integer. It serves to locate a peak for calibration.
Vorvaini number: 414 K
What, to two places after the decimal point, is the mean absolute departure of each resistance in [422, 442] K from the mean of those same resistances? 0.85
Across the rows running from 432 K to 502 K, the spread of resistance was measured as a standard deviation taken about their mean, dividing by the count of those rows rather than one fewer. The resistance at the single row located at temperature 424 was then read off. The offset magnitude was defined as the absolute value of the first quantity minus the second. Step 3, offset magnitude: 13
